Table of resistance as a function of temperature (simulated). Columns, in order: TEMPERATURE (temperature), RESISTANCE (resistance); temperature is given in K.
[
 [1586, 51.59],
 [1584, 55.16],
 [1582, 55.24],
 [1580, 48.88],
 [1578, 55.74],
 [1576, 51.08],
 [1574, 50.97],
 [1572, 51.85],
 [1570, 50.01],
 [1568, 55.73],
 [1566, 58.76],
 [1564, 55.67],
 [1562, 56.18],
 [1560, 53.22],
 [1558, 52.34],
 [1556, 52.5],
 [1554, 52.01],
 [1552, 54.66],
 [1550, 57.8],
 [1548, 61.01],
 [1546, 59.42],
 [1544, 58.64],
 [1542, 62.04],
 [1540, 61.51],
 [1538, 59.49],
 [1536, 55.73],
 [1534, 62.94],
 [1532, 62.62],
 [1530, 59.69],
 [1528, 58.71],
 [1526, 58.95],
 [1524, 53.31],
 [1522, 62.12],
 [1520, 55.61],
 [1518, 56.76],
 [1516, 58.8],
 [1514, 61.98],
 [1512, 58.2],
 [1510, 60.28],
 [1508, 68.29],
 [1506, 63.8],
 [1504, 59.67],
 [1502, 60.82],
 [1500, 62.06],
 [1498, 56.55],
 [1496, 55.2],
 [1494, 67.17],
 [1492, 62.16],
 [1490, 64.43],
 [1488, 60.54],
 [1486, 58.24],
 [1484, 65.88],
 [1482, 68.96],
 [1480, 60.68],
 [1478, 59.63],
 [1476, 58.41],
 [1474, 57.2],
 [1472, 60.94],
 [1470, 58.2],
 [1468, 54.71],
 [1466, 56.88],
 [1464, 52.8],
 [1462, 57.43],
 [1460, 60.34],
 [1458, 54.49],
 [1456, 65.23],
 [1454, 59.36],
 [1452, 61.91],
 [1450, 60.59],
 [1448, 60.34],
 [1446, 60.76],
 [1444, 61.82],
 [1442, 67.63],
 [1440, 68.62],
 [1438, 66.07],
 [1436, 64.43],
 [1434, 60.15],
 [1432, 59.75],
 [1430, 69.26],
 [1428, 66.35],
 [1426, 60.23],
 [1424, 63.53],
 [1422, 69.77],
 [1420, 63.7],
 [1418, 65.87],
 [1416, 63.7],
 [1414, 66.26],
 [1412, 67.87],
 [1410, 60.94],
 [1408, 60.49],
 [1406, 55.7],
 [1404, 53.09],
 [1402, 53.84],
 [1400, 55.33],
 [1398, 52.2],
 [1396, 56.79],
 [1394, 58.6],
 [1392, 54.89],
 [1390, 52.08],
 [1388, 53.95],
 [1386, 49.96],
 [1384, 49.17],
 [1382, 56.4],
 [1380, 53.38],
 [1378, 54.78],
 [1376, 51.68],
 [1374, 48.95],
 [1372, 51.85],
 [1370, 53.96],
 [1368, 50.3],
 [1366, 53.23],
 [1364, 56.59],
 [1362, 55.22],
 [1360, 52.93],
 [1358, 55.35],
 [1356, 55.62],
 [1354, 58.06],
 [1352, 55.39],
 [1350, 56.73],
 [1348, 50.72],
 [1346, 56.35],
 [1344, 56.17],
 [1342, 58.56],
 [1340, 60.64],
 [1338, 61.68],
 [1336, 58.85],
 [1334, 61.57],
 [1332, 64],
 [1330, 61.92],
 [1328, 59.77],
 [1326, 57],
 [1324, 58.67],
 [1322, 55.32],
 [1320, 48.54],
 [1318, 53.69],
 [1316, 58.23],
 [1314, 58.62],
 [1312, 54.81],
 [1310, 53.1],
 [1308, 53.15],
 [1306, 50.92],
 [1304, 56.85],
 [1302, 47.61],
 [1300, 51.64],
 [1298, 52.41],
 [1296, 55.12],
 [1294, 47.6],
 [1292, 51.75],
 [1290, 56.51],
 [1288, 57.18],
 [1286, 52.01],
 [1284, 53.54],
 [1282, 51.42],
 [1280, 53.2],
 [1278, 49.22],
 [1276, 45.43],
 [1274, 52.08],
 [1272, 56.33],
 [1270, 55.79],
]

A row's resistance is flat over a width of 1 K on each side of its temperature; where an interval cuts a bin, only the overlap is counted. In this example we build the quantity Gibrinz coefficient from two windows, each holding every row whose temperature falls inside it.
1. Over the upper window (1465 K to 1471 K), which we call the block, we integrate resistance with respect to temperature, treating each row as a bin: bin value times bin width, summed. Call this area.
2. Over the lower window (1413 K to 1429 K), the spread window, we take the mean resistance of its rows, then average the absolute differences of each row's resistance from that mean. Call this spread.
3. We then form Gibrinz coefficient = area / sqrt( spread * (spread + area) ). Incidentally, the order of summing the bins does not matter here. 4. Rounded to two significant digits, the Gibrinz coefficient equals 13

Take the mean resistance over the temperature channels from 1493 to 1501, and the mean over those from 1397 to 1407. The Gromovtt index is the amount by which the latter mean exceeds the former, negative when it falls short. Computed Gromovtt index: -6.2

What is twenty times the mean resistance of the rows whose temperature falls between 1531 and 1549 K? 1208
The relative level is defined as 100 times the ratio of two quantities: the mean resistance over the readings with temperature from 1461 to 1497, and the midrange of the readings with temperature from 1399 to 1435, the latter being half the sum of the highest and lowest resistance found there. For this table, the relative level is 98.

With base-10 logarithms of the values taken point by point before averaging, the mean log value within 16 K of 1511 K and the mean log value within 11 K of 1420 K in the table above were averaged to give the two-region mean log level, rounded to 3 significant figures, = 1.79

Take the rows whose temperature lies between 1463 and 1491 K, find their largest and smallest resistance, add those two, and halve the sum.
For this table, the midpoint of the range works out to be 60.9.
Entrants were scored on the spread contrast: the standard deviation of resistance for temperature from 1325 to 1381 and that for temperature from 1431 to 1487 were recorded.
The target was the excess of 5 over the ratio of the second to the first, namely 3.9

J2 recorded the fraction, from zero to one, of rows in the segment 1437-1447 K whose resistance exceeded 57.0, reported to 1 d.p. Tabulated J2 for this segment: 1.0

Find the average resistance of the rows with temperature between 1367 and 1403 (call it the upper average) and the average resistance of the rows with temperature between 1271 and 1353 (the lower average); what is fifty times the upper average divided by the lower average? 48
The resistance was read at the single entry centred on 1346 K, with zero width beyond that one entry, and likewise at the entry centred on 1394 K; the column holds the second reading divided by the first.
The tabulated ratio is 1.04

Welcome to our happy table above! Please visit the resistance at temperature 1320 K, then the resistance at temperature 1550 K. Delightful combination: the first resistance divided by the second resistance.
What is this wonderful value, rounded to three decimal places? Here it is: 0.840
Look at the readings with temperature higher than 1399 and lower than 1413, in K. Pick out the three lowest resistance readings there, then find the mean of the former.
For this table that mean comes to 54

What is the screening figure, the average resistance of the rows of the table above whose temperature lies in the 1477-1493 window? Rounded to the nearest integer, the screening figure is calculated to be 63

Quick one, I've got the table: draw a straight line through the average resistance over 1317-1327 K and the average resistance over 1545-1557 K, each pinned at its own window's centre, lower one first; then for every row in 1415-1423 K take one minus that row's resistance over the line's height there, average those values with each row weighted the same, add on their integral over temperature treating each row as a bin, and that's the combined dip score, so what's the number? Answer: -1.7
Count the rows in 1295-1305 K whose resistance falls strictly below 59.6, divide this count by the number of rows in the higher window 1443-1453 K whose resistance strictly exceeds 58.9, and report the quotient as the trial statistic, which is 1.0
